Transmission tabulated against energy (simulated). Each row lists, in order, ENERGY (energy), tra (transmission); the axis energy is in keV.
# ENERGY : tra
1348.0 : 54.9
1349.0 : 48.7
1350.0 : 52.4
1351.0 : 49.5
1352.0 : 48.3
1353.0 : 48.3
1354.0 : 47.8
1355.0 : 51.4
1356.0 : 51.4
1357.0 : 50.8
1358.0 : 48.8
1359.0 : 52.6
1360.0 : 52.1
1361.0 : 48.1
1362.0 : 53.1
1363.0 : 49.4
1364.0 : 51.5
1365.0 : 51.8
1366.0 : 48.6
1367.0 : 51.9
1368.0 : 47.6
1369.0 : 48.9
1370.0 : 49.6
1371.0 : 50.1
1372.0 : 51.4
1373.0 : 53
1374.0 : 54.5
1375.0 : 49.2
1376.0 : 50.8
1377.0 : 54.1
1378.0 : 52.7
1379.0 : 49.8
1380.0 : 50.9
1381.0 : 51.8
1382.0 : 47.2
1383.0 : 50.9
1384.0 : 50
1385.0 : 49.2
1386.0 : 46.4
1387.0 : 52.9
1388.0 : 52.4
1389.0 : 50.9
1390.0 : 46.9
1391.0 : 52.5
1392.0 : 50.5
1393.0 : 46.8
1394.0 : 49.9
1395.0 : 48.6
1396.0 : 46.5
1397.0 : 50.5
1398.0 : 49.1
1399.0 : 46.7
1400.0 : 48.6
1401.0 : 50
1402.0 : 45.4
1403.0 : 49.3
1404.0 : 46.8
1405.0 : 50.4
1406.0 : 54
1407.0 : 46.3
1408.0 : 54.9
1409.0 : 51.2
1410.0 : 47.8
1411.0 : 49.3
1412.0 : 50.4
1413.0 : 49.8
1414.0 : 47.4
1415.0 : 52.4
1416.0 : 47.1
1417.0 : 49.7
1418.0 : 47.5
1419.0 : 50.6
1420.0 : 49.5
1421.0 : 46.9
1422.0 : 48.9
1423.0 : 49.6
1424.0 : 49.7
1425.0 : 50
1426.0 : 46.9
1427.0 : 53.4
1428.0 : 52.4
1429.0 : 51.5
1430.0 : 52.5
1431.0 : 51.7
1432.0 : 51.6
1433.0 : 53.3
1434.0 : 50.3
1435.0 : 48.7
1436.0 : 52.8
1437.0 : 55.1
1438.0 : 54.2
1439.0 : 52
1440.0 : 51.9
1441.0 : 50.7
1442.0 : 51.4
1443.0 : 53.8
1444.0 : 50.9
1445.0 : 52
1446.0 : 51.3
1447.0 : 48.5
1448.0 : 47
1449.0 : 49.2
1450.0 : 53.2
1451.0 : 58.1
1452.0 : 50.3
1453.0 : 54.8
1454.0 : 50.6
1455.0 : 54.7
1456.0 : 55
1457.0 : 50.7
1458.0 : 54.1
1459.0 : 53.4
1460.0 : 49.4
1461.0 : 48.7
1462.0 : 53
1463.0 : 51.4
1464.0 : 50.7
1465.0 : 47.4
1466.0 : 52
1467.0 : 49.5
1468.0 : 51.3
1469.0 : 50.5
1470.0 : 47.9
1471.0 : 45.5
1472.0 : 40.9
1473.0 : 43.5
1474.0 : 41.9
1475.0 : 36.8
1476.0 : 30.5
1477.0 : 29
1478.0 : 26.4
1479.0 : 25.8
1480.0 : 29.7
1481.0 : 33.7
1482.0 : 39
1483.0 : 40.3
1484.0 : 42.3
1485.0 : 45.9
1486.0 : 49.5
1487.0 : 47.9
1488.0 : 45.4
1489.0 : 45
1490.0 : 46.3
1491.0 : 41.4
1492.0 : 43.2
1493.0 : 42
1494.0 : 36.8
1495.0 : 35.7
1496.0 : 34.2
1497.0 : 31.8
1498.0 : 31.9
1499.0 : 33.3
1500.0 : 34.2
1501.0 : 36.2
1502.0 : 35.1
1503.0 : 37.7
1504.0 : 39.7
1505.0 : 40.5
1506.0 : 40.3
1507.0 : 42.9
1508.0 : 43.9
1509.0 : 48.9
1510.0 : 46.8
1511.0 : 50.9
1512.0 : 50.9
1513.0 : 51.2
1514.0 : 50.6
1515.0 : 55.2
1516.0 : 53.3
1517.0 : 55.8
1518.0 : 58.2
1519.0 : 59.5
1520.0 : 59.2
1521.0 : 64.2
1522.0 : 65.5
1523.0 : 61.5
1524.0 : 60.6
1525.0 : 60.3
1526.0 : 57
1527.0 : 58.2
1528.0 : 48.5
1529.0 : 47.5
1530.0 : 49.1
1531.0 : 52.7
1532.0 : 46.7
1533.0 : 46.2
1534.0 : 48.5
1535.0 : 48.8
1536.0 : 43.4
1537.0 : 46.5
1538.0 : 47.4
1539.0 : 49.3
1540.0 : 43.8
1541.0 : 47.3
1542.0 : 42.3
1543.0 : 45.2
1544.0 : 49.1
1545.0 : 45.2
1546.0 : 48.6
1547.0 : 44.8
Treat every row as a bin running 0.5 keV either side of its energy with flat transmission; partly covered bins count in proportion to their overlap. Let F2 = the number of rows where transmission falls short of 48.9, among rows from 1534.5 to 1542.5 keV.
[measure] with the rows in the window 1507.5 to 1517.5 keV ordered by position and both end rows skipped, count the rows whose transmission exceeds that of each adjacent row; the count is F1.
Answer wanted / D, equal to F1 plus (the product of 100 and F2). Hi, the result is 703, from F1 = 3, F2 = 7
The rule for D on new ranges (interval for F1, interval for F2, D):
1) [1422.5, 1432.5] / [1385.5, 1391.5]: 203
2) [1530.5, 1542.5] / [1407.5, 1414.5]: 203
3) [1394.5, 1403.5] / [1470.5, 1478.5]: 802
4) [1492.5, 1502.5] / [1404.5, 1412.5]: 201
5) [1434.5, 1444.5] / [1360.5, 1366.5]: 202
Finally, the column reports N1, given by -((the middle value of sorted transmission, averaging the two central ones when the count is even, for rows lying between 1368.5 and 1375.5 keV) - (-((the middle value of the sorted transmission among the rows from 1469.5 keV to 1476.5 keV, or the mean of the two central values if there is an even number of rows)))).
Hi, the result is -92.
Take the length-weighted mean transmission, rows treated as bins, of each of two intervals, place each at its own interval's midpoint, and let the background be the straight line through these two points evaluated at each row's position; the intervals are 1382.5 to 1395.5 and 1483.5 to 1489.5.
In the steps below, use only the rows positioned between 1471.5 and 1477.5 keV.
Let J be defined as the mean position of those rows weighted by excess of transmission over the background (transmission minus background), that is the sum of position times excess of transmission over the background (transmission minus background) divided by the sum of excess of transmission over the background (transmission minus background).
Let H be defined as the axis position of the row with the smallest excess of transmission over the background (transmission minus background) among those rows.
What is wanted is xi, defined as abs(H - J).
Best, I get 1.6 keV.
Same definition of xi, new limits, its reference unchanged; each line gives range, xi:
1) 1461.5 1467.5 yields 0.9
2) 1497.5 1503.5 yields 2.2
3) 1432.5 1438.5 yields 1.0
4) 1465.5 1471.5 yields 3.6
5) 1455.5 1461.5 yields 3.1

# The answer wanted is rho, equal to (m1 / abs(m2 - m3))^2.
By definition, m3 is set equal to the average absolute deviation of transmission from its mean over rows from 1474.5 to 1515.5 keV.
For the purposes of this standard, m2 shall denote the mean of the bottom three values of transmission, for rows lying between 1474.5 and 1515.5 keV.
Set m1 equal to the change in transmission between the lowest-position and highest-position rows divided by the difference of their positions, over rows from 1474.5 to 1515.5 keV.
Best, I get 0.0005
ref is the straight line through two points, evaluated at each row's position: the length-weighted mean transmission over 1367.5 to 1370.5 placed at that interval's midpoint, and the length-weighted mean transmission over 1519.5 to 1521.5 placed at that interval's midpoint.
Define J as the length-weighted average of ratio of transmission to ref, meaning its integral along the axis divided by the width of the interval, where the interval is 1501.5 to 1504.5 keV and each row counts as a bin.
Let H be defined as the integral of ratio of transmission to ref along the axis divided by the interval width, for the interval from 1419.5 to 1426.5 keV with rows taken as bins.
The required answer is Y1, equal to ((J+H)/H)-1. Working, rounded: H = 0.91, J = 0.62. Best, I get 0.68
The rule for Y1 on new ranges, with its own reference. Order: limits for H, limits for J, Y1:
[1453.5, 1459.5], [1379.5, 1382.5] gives 1.06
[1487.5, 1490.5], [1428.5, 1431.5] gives 1.25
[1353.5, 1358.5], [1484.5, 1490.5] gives 0.75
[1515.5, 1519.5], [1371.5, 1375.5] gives 1.15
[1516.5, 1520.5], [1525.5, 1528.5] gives 0.93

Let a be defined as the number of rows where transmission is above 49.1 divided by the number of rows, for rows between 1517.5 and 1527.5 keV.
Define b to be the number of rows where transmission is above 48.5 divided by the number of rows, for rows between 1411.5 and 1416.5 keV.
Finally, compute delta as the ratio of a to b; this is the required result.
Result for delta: 1.7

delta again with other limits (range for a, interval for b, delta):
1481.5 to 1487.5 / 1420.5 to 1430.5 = 0.2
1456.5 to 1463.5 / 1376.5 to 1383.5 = 1.0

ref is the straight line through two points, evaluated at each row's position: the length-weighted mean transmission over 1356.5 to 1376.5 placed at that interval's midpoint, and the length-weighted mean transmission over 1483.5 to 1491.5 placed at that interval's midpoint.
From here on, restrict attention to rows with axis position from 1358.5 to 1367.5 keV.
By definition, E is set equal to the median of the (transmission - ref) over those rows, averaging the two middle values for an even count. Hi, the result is 1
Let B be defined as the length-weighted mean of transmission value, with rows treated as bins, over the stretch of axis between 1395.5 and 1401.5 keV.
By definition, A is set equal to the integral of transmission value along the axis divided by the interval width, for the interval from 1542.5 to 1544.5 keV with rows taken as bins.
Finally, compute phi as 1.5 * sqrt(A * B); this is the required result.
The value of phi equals 71.8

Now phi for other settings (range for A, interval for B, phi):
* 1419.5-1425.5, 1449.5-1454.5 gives 76.8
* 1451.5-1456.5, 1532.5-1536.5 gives 74.7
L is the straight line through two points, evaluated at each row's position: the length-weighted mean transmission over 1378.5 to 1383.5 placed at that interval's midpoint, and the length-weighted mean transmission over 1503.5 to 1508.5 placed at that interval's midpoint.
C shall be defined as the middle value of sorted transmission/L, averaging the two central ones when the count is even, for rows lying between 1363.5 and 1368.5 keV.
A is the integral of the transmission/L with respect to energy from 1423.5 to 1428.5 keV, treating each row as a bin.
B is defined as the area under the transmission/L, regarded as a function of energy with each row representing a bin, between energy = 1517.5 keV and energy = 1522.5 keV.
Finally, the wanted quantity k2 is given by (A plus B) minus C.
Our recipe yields 11.9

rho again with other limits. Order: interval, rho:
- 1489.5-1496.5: 0.0040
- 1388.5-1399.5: 0.0001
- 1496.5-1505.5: 0.0013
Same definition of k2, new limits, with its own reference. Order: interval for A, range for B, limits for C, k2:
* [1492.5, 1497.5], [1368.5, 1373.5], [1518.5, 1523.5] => 7.7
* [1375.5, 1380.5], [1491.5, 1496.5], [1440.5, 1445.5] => 8.5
